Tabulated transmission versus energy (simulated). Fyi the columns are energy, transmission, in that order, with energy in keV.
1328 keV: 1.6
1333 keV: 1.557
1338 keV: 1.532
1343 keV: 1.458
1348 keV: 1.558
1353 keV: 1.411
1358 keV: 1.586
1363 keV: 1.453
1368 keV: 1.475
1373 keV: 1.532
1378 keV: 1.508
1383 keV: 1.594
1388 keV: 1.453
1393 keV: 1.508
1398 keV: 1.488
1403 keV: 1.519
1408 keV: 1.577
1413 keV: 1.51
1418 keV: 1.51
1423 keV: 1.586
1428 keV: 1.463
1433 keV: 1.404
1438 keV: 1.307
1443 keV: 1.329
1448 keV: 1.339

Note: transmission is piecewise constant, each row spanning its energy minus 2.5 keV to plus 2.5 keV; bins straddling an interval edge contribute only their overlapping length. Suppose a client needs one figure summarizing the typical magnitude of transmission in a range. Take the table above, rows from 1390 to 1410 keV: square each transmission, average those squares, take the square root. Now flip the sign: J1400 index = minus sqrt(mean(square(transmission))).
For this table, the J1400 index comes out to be -1.52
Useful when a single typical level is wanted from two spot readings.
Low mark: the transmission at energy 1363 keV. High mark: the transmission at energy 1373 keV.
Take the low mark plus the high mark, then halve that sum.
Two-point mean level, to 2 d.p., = 1.49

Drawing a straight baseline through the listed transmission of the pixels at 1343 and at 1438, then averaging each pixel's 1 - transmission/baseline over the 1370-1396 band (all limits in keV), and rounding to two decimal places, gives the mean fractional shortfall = -0.09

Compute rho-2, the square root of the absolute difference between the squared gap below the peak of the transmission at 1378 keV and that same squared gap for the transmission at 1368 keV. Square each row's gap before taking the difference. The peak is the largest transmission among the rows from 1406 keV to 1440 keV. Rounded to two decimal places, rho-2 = 0.08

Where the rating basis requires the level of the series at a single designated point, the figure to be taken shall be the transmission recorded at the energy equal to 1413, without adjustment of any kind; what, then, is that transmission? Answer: 1.51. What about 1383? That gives 1.594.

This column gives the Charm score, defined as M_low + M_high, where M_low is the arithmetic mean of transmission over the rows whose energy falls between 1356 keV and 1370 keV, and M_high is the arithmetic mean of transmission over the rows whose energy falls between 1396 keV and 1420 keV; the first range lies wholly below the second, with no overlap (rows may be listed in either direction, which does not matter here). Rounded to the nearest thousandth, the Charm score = 3.025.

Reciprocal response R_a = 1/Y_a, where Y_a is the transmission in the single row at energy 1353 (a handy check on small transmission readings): 0.709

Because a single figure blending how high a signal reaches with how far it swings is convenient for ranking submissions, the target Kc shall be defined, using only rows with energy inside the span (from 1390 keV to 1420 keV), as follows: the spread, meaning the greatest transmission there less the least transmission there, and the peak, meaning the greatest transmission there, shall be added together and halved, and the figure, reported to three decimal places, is 0.833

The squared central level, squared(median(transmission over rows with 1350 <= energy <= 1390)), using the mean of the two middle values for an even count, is 2.22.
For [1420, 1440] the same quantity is 2.05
